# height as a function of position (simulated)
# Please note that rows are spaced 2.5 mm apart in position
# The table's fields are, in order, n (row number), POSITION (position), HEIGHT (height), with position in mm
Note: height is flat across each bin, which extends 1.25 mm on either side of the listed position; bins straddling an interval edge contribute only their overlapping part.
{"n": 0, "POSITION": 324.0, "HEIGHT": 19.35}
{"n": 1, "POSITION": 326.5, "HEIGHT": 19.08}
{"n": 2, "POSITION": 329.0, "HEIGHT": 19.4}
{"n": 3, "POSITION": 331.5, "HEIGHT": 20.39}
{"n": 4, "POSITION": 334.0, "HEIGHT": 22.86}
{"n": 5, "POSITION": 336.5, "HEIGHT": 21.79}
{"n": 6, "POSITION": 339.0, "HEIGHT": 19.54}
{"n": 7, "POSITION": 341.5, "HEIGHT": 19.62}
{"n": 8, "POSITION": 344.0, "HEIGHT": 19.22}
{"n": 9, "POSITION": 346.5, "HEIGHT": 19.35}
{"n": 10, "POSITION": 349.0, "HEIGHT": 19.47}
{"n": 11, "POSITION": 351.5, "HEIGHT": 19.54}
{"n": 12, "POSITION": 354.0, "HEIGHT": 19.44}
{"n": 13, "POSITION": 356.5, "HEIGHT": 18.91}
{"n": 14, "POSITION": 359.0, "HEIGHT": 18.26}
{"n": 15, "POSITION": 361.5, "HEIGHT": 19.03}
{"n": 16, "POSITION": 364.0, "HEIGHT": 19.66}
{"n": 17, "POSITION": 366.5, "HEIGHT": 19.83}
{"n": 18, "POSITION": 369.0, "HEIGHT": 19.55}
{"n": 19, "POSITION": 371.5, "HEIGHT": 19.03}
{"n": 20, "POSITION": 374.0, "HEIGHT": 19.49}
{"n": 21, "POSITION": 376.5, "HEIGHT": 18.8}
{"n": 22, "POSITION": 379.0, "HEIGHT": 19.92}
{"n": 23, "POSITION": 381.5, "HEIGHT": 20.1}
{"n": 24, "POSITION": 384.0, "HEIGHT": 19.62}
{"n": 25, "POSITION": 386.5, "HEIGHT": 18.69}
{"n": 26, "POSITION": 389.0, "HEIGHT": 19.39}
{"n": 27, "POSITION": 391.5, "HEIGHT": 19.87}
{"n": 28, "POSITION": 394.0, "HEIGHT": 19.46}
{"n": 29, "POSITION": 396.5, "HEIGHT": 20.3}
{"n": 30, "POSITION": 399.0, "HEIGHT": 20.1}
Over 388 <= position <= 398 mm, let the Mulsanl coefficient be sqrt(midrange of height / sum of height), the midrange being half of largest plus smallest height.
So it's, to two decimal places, 0.50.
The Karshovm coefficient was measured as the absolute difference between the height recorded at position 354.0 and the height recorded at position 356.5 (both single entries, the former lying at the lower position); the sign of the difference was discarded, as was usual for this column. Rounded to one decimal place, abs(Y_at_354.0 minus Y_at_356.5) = 0.5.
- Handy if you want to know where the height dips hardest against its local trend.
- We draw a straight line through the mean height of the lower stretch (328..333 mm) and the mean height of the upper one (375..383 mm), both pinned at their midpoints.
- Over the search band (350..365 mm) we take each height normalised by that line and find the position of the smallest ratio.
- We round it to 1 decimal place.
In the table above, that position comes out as 359.0 mm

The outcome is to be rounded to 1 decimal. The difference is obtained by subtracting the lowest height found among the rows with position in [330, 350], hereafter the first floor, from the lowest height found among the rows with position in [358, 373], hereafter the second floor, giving -1.0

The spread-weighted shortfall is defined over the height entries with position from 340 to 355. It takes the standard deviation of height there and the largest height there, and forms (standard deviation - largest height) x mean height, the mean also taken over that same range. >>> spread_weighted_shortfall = -379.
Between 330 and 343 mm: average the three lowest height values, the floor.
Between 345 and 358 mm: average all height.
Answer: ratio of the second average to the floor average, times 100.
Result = 97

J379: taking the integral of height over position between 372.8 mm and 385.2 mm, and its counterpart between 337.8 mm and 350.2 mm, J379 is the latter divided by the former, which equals 0.99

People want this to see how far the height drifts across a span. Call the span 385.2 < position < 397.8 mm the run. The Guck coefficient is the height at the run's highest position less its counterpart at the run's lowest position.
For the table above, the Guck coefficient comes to 1.6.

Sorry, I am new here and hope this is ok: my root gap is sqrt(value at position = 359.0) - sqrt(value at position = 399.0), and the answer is -0.21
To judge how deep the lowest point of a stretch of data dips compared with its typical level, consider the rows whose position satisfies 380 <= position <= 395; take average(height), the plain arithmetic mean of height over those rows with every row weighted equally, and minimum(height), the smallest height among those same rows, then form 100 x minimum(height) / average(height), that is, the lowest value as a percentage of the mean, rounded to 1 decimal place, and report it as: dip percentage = 95.7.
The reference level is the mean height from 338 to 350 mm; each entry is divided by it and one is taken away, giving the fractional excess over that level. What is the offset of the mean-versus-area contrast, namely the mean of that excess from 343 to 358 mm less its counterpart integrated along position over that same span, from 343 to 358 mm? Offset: 0.09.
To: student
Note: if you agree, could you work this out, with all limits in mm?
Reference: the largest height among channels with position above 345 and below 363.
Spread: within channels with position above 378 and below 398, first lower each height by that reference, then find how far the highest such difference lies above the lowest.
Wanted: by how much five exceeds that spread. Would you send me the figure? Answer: 3.4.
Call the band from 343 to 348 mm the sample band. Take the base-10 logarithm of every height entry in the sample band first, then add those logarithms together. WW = 2.57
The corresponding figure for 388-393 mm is 2.59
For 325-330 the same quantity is 2.57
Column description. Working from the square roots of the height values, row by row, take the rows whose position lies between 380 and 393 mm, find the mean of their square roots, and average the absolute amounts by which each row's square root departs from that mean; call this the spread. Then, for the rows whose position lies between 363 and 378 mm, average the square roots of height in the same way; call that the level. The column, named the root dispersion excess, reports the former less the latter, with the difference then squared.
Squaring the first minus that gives 19.00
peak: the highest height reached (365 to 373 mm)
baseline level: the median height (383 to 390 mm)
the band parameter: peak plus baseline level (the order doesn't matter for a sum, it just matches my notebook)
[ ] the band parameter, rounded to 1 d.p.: 39.2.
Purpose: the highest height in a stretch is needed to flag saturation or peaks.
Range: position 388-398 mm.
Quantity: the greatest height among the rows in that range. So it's 20.3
